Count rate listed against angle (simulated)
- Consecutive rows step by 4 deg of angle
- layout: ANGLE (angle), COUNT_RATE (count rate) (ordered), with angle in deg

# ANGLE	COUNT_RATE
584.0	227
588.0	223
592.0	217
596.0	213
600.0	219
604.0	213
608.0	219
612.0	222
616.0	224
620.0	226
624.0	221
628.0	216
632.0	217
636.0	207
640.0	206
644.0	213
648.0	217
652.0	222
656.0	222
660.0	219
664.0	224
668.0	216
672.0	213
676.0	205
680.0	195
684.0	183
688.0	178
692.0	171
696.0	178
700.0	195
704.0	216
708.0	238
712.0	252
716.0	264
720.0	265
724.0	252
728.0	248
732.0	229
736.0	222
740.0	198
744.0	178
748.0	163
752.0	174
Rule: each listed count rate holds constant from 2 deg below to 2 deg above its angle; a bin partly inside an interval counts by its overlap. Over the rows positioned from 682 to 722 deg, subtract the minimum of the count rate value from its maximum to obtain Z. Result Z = 94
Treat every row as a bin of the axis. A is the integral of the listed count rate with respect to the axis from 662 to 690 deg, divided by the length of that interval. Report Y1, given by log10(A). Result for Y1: 2.31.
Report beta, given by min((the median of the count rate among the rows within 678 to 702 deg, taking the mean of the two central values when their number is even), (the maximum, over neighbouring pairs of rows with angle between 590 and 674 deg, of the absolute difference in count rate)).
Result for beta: 10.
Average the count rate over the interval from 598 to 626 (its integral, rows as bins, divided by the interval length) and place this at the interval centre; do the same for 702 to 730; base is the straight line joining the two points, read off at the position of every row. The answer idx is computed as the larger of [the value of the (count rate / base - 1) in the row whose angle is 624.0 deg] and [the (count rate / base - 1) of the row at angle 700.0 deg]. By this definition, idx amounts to -0.012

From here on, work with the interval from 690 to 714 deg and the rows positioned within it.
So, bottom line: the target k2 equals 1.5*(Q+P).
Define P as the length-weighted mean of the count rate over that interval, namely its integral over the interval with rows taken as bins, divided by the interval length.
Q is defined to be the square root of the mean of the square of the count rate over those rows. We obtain 628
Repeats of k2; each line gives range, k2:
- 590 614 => 652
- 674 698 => 556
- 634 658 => 644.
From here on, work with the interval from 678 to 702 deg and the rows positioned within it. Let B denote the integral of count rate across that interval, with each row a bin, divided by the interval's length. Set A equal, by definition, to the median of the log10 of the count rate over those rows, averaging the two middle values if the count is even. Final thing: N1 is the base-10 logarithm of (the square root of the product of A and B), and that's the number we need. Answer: 1.31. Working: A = 2.26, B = 183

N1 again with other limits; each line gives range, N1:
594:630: 1.36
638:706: 1.34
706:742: 1.38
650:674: 1.36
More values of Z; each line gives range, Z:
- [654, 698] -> 53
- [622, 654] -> 16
